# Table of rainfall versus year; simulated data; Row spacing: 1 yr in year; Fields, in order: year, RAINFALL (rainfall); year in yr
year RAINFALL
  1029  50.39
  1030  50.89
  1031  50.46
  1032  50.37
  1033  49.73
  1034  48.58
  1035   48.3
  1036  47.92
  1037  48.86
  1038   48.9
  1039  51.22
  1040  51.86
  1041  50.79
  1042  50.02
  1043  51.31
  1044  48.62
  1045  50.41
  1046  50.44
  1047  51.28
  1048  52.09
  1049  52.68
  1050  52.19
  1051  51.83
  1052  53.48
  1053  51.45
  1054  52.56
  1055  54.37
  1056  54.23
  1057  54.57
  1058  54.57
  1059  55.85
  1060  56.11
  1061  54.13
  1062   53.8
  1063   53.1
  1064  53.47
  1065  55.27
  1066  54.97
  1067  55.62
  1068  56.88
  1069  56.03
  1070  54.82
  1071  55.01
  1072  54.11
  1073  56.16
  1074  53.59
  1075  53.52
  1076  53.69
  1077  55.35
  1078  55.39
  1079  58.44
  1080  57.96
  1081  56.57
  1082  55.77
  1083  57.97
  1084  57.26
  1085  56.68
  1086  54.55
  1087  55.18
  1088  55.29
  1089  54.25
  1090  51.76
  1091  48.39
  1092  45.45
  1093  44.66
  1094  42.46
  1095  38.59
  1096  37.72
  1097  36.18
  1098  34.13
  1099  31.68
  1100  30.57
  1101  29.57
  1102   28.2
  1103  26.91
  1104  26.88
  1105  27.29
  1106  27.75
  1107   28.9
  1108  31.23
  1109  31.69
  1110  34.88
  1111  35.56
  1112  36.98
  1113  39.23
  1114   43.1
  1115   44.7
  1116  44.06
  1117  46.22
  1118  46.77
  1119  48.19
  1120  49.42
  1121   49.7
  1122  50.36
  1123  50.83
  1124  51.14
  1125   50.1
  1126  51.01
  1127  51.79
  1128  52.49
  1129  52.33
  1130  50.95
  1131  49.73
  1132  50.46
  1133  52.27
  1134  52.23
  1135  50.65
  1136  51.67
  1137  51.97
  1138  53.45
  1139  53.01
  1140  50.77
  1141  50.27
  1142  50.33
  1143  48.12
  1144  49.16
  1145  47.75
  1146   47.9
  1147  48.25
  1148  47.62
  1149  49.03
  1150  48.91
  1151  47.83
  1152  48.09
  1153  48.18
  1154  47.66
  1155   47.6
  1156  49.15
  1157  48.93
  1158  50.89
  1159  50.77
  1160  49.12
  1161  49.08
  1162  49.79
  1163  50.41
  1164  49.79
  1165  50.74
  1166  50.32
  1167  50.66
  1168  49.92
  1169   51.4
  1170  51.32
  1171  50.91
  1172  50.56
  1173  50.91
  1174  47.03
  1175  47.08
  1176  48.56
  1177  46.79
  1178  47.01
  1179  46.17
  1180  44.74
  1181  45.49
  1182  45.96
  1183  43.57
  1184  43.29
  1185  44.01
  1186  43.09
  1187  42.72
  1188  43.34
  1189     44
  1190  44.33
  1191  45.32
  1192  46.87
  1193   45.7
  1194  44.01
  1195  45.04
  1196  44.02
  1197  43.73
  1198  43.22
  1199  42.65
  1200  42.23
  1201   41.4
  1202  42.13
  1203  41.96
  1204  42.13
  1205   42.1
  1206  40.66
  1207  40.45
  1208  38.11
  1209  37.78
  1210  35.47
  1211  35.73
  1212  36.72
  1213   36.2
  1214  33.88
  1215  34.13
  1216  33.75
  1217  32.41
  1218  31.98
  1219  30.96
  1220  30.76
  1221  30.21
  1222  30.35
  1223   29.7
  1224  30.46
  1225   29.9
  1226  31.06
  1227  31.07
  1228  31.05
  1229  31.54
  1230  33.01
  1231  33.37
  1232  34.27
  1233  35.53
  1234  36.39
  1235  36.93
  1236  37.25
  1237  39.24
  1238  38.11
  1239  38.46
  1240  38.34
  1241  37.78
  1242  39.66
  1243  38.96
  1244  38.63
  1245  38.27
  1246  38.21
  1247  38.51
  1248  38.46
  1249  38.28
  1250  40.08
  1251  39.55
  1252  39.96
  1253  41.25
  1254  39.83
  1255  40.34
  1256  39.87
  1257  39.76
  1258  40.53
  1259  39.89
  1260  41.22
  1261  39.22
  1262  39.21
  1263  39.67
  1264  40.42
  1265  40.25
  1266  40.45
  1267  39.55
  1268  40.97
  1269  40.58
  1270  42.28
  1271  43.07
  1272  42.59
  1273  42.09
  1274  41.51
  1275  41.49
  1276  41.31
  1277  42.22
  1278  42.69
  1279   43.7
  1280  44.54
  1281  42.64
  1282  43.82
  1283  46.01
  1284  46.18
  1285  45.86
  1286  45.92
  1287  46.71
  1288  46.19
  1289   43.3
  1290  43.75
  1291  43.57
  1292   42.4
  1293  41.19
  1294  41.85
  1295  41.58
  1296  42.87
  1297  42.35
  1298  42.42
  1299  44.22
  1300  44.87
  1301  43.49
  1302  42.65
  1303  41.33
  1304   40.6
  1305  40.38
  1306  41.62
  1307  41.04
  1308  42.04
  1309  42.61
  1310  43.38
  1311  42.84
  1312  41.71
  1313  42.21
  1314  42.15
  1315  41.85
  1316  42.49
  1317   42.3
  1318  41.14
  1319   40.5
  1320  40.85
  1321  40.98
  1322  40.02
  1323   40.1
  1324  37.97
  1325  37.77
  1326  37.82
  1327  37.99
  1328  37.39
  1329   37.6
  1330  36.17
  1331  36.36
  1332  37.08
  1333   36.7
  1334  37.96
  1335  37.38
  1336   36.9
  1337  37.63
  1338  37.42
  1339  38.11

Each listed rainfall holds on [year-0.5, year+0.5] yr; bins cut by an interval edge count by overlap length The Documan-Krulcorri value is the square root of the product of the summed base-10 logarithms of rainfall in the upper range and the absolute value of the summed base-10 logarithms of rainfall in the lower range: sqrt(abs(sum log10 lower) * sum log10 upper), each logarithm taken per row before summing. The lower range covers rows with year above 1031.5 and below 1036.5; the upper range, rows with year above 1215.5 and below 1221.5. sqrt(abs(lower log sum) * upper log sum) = 8.7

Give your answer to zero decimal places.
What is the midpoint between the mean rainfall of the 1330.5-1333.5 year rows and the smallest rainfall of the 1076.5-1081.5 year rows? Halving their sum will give 46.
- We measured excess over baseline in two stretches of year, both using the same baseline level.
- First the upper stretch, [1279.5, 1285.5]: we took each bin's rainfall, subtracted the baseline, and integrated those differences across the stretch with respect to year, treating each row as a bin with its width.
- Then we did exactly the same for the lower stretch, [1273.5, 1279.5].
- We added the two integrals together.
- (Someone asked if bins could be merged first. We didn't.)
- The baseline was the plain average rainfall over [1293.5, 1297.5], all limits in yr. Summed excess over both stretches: 16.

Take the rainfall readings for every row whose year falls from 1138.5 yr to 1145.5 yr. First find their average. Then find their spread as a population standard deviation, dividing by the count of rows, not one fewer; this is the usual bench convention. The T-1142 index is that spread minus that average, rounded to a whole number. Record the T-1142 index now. -48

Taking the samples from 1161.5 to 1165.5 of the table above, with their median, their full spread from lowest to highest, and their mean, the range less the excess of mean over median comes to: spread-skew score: 0.87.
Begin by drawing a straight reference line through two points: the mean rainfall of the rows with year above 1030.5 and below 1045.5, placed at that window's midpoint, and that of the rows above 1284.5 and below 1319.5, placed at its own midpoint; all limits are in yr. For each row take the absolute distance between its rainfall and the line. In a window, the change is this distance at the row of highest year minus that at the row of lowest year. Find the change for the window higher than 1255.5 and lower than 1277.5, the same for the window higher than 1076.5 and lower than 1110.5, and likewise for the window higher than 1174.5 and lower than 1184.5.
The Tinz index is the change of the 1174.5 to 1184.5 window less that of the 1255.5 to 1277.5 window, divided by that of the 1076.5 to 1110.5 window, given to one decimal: 0.7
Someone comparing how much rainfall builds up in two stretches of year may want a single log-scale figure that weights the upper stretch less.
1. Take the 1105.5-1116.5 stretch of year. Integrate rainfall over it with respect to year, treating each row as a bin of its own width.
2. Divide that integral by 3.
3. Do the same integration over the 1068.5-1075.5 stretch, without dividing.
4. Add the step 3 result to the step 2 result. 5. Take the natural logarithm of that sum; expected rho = 6.2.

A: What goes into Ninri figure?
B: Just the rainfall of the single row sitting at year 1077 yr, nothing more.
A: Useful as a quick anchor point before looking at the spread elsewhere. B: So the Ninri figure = 55.35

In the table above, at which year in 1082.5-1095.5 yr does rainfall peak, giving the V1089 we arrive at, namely 1083 yr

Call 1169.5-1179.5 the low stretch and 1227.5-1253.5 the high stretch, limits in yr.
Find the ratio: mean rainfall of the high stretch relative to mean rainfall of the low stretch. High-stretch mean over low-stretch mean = 0.8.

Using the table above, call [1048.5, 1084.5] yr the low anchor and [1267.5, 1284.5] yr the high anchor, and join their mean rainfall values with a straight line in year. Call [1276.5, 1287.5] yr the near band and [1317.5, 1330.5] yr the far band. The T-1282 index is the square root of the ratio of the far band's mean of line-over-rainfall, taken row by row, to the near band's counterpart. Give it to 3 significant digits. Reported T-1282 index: 1.04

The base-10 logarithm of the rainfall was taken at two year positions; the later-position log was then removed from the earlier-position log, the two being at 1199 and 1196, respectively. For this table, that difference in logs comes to 0.014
